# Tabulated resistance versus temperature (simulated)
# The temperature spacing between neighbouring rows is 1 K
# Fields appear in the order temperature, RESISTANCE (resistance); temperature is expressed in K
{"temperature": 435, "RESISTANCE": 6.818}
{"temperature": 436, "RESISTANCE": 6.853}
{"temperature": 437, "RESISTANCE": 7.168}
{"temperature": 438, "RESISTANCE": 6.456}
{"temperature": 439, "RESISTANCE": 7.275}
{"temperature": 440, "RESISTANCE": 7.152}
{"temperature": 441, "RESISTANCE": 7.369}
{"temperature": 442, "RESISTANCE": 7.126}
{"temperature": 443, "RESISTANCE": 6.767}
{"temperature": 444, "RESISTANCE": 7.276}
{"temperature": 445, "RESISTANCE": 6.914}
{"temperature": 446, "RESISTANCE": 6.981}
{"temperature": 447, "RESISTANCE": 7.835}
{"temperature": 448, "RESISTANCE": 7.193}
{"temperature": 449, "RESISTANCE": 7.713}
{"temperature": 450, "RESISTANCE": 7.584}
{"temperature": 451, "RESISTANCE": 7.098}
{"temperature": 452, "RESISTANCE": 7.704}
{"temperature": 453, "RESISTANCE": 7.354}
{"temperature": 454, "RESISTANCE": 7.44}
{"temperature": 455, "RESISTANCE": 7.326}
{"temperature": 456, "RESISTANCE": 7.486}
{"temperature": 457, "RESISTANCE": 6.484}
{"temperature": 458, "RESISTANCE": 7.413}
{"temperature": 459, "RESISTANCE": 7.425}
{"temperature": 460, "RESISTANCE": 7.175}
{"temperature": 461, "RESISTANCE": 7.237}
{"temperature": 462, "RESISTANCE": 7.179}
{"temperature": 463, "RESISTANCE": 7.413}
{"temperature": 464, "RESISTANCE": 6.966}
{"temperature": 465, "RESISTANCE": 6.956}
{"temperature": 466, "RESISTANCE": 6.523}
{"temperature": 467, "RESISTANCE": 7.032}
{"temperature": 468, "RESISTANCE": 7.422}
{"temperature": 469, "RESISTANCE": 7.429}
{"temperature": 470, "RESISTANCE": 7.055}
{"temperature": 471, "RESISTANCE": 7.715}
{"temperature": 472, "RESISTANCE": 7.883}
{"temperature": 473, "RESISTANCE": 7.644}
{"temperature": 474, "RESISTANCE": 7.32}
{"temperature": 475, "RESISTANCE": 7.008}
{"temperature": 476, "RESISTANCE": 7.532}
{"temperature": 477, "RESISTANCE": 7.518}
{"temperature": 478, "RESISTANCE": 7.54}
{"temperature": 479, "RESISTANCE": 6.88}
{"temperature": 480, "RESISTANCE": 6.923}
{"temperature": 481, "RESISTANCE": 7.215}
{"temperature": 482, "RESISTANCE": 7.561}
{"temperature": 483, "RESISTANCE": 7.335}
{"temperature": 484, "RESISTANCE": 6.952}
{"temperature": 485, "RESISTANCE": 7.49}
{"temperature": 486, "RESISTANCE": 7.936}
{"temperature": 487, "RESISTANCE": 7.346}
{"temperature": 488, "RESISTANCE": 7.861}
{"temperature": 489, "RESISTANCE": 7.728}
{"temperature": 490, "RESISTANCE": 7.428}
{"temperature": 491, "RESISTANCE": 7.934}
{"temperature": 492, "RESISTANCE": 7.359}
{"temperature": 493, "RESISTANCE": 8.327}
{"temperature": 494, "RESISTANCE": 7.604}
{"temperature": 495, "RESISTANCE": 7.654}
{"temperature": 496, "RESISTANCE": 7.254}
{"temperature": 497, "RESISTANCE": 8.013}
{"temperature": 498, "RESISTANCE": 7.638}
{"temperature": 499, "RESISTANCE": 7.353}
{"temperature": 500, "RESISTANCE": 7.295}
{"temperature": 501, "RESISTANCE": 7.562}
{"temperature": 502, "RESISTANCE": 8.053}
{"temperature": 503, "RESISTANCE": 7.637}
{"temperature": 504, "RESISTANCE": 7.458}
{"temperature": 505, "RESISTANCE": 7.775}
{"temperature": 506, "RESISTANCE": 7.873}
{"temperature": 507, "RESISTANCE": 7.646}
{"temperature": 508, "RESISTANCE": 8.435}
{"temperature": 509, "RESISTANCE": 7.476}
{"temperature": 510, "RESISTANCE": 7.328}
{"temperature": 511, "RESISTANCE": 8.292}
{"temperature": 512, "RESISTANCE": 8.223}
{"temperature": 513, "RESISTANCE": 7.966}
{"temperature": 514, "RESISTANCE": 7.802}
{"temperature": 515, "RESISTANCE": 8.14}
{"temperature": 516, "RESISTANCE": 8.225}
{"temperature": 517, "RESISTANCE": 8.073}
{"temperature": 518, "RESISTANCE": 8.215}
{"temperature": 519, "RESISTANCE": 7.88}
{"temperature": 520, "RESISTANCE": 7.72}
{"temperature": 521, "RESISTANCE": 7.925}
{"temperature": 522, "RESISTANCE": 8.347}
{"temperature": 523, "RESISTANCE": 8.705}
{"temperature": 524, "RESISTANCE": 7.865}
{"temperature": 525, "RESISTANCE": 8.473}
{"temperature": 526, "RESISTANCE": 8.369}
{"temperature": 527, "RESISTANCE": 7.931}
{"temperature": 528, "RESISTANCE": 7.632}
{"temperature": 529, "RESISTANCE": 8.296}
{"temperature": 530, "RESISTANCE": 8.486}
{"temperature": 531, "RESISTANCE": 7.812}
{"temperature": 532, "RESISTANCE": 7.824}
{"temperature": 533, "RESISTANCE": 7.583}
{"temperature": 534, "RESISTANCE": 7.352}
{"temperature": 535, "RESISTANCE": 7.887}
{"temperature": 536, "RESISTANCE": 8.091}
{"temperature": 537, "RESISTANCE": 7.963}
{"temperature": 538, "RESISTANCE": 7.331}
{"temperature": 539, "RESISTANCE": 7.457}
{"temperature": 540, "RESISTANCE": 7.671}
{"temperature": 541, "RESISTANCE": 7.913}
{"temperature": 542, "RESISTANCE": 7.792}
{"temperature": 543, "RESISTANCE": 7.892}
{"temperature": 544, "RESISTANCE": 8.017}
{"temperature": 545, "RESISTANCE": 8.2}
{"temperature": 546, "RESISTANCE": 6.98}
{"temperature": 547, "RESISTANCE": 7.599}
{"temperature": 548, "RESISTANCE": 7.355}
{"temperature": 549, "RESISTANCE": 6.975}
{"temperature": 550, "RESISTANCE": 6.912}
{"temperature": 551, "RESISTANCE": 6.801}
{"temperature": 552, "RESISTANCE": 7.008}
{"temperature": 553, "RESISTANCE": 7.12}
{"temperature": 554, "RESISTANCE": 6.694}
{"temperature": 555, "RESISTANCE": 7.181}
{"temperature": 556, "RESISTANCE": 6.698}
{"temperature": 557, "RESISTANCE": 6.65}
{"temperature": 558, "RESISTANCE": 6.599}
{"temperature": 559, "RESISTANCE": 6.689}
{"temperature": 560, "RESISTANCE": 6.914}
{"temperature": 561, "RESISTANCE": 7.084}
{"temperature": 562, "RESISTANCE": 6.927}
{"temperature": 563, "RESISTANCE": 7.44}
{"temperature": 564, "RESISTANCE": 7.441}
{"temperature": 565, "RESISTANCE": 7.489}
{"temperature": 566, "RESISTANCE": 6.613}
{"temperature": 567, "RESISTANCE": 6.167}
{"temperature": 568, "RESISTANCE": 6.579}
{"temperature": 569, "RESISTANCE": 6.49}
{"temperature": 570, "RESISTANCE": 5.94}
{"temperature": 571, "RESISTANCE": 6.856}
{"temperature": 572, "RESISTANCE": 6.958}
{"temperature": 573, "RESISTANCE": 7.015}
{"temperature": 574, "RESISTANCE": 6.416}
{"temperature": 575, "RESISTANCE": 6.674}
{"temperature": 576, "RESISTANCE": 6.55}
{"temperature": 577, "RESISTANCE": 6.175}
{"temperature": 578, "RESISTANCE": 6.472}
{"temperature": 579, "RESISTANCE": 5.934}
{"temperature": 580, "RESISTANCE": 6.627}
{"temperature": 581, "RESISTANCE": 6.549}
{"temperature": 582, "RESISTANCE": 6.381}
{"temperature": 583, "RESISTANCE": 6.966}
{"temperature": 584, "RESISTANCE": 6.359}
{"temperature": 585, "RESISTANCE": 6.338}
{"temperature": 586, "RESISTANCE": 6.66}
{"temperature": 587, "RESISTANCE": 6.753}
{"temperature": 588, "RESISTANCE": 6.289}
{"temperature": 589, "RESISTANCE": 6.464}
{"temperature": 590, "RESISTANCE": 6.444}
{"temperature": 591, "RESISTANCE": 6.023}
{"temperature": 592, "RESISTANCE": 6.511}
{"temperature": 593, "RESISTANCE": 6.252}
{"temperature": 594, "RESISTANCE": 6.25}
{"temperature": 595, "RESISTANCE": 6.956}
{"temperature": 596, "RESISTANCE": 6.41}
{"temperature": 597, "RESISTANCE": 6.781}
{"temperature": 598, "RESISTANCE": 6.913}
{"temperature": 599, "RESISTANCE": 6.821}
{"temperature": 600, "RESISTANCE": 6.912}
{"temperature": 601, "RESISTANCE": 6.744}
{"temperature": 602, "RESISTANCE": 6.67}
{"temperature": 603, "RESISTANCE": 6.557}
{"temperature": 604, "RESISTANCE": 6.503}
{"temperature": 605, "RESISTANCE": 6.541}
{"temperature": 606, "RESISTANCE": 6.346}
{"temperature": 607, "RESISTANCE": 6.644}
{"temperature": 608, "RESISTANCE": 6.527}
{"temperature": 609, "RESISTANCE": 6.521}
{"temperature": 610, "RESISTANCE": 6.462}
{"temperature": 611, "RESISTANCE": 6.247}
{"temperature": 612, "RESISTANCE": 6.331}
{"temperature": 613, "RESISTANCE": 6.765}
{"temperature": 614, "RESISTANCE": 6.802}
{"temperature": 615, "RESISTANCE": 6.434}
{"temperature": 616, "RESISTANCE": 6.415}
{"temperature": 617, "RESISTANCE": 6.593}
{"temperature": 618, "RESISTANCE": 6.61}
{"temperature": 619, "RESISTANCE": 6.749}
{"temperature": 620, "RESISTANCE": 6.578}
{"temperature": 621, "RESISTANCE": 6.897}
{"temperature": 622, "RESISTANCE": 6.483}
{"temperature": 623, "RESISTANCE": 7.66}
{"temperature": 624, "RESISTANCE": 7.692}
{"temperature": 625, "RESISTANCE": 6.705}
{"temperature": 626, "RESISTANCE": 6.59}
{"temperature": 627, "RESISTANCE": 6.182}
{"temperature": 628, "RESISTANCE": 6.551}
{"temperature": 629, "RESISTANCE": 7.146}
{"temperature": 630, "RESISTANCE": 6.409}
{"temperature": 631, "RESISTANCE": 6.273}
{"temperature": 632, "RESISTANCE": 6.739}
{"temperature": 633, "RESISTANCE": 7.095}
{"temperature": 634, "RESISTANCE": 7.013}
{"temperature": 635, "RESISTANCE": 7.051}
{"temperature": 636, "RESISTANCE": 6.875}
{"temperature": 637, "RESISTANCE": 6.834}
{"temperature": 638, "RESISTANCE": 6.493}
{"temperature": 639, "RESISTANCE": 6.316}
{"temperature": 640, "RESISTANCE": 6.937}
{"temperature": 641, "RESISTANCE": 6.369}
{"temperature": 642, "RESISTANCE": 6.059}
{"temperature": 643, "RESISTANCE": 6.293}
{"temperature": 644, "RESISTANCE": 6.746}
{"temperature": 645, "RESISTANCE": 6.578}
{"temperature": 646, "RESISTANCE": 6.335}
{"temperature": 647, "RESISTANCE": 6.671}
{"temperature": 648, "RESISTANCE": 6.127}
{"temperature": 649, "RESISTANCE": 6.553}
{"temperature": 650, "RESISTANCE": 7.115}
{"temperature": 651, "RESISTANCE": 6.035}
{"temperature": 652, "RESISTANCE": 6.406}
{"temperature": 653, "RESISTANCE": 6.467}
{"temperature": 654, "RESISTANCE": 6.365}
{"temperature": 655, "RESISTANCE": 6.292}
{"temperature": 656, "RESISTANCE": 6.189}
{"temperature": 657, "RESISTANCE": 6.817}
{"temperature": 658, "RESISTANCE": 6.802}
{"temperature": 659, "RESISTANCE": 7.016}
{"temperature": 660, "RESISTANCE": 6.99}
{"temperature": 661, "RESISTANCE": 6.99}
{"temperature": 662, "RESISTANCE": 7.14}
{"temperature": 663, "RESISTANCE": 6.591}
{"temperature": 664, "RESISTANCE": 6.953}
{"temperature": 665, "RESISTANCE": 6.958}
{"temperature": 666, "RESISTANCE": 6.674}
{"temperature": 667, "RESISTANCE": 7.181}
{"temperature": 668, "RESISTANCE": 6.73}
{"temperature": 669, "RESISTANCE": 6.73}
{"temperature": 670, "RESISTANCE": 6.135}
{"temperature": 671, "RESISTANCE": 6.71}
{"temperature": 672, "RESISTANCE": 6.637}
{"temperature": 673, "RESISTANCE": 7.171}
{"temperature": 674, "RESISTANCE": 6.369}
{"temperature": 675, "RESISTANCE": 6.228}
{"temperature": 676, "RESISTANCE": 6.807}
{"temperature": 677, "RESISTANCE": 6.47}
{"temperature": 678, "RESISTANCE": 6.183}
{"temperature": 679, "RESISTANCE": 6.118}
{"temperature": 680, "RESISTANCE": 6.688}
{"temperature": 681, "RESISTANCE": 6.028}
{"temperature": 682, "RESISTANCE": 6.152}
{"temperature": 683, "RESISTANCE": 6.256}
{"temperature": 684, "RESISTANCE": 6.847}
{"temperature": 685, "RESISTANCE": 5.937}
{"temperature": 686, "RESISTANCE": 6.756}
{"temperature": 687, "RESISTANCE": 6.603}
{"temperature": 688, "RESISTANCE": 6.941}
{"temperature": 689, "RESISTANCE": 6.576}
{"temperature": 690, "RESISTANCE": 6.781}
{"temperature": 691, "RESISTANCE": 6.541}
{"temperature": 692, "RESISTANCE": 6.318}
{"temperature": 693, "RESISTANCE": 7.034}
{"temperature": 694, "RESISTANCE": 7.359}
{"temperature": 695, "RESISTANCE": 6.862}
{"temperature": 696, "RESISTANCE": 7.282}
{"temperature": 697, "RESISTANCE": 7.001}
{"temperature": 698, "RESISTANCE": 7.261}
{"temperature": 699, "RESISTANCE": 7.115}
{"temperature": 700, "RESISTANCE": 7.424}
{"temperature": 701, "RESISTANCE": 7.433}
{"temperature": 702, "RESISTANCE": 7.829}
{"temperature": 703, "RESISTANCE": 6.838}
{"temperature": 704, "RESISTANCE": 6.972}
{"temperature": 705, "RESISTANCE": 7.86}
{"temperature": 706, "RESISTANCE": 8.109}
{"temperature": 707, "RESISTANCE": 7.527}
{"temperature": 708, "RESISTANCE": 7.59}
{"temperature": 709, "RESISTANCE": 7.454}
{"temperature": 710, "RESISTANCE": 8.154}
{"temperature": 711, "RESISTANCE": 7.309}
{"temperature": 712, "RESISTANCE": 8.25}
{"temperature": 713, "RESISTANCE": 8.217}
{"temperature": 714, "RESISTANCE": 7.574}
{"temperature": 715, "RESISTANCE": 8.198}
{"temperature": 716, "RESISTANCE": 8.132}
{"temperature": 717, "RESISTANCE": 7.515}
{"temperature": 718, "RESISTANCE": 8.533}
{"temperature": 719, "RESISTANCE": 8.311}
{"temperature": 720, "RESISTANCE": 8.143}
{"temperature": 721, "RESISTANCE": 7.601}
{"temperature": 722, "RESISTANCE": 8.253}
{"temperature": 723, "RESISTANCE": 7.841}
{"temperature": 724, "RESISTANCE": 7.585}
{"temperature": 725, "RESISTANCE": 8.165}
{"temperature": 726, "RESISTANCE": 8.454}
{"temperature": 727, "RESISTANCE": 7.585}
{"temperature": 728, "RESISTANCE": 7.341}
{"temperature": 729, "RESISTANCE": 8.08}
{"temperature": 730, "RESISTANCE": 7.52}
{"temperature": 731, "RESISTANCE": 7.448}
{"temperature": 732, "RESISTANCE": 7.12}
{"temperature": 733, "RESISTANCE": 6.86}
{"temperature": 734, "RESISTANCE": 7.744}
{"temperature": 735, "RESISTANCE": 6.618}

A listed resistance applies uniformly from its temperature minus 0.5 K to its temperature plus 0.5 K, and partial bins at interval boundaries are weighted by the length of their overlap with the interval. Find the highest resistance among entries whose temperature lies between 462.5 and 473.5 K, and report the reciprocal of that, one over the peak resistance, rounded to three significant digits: 0.127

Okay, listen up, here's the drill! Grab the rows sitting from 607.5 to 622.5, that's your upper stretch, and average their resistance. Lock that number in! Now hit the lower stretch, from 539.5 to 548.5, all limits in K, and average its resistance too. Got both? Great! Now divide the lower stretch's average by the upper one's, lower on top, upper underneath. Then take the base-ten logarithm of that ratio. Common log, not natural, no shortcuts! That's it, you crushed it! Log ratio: 0.07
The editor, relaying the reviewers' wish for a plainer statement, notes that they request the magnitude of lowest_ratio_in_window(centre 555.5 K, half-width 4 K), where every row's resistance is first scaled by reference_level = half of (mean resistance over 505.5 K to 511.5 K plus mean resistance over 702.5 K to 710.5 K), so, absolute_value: 0.857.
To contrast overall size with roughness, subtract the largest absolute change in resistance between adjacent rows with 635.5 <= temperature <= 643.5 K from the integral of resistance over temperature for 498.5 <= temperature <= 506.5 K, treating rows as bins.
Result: 60.4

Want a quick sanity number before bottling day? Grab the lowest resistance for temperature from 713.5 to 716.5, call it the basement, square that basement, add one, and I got 58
